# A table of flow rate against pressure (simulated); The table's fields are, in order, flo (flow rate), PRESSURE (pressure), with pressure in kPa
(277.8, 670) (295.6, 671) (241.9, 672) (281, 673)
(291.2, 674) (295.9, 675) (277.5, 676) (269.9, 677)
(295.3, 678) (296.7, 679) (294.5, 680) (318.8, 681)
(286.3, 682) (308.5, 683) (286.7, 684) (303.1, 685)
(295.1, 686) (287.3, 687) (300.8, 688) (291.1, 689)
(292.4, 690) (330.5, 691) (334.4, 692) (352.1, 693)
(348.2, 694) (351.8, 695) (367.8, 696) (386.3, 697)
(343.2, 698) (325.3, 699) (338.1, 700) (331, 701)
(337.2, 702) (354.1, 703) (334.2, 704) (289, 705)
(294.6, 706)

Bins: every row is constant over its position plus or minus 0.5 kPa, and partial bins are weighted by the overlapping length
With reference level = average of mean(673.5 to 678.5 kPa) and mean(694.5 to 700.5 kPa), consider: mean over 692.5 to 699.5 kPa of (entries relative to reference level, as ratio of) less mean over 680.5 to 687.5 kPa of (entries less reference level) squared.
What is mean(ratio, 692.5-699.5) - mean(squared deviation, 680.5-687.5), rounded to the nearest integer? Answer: -579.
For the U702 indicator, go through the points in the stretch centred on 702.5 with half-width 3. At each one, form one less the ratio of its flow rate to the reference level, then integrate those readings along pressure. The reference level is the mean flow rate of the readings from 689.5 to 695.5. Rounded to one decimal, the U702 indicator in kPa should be 0.1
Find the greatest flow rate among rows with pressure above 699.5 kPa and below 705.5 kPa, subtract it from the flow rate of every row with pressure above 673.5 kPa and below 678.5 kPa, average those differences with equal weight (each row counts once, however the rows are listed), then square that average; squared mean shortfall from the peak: 4643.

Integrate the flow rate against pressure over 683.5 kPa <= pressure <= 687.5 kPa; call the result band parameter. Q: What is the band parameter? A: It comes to 1172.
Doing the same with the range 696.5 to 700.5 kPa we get 1393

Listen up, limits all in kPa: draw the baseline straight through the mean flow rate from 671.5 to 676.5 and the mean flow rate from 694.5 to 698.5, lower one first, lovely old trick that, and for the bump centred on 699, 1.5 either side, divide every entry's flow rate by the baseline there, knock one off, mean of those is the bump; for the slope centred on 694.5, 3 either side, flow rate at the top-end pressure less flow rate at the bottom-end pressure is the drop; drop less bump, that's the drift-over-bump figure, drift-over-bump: 52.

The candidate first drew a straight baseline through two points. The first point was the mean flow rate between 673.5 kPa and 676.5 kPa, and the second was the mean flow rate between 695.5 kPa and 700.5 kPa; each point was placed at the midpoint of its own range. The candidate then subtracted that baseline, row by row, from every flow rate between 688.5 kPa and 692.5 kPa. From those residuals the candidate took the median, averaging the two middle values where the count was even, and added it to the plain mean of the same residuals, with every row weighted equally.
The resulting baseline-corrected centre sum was -38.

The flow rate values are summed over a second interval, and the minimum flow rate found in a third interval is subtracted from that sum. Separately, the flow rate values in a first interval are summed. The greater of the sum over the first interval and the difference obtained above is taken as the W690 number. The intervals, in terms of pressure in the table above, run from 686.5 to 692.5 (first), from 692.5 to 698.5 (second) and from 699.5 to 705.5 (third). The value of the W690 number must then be 1860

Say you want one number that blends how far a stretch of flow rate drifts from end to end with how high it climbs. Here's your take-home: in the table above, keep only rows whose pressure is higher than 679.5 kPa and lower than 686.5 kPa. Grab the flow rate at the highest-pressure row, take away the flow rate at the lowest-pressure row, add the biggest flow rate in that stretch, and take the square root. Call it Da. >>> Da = 17.9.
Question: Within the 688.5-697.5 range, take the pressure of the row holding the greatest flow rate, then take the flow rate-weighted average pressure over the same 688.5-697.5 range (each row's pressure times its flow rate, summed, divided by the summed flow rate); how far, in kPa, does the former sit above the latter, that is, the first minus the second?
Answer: 3.8 kPa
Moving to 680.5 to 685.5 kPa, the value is -2.0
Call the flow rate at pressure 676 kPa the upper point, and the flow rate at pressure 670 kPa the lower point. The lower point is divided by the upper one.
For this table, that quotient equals 1.00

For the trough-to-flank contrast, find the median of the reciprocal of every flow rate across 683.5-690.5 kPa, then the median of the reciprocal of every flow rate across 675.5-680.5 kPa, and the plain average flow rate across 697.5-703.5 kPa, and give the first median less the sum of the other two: -338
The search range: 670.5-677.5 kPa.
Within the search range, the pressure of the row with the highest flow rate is 675 kPa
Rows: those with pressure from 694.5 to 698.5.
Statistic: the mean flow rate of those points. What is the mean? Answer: 362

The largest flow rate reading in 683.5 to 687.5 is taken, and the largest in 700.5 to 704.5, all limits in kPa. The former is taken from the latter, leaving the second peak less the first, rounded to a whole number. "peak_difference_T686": 51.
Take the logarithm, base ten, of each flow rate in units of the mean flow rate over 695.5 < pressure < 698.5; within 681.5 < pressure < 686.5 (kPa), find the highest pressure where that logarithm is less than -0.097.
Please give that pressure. 684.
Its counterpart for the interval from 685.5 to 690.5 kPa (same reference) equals 690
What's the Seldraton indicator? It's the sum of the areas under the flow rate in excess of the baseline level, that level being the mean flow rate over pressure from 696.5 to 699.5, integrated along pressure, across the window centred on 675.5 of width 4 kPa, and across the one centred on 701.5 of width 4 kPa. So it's -318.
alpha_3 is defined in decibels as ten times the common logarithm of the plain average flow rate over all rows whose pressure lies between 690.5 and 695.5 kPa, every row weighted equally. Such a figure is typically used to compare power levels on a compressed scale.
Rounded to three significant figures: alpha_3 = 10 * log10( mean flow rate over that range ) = 25.4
